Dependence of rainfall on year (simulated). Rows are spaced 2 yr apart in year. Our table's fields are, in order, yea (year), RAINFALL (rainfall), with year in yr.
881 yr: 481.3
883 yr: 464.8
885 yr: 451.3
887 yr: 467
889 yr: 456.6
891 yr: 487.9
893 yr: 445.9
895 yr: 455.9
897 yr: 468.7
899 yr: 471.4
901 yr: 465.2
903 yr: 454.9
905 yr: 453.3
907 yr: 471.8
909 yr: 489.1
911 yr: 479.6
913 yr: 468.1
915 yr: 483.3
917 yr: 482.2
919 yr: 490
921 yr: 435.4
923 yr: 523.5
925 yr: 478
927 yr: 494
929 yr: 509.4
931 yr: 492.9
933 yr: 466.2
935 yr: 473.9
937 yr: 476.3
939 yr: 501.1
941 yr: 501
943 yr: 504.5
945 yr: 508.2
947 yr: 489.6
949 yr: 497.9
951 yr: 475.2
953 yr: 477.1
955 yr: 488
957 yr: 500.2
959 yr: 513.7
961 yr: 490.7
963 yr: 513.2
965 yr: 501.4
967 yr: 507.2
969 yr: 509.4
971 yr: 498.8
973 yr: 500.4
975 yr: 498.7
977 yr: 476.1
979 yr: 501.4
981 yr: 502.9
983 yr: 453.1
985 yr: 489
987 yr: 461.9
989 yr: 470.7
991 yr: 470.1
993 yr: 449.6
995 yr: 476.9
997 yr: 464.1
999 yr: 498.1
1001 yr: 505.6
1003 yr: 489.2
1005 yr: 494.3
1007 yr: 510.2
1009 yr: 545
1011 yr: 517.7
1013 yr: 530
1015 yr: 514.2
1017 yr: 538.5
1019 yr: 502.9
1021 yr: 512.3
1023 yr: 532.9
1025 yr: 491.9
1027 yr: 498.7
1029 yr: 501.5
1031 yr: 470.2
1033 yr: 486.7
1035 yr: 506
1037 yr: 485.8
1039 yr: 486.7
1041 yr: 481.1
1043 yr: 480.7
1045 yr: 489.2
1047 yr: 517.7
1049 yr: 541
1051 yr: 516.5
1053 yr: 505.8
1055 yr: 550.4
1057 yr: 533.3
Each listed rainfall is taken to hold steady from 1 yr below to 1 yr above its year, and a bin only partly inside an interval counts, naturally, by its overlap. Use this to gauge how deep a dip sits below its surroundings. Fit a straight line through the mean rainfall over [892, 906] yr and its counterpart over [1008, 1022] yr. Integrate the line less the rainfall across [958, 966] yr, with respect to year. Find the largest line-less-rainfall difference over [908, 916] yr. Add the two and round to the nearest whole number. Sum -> -88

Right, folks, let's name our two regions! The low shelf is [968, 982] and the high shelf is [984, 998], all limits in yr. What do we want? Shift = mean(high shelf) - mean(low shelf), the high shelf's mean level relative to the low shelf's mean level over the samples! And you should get -29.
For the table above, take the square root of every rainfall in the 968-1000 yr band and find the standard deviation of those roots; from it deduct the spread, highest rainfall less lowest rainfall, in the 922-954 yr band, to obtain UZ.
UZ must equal -57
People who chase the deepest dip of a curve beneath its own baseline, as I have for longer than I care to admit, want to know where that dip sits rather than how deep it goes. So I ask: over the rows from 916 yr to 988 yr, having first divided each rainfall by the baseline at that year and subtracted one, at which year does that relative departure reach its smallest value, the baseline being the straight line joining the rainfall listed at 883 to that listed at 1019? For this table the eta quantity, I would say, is 921 yr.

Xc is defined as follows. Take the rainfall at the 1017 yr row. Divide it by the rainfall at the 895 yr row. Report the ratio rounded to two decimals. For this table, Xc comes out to 1.18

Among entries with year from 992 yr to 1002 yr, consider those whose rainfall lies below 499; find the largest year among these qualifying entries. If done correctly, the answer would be 999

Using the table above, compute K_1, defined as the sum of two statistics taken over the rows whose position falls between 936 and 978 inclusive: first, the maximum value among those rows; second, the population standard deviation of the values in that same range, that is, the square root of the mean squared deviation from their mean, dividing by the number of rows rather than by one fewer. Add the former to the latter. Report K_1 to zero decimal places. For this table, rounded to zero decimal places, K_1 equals 526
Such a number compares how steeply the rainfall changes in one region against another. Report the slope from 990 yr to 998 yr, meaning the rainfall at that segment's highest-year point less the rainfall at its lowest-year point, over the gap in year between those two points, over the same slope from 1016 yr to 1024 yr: 1.1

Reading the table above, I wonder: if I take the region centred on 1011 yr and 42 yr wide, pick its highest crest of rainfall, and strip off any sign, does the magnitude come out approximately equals 545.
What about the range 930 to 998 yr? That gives 514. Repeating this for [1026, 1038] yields 506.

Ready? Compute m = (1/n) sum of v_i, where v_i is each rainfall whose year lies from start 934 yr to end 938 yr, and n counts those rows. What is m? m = 475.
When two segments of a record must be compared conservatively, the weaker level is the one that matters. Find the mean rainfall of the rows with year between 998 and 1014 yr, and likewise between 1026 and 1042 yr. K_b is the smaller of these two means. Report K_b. 490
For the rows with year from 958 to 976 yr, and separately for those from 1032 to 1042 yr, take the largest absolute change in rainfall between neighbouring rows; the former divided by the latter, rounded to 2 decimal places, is 1.14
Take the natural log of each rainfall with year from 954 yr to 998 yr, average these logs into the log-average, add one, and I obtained 7.190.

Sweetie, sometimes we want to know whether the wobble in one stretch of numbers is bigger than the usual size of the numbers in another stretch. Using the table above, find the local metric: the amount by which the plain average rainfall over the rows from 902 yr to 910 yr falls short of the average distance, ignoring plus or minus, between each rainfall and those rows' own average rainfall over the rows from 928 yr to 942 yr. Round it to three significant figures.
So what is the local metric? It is -453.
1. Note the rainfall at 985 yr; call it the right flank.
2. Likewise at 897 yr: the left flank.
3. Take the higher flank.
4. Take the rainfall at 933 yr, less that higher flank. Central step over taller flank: -23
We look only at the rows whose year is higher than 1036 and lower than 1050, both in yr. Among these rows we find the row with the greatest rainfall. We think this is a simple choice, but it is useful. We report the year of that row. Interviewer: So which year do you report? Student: 1049 yr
